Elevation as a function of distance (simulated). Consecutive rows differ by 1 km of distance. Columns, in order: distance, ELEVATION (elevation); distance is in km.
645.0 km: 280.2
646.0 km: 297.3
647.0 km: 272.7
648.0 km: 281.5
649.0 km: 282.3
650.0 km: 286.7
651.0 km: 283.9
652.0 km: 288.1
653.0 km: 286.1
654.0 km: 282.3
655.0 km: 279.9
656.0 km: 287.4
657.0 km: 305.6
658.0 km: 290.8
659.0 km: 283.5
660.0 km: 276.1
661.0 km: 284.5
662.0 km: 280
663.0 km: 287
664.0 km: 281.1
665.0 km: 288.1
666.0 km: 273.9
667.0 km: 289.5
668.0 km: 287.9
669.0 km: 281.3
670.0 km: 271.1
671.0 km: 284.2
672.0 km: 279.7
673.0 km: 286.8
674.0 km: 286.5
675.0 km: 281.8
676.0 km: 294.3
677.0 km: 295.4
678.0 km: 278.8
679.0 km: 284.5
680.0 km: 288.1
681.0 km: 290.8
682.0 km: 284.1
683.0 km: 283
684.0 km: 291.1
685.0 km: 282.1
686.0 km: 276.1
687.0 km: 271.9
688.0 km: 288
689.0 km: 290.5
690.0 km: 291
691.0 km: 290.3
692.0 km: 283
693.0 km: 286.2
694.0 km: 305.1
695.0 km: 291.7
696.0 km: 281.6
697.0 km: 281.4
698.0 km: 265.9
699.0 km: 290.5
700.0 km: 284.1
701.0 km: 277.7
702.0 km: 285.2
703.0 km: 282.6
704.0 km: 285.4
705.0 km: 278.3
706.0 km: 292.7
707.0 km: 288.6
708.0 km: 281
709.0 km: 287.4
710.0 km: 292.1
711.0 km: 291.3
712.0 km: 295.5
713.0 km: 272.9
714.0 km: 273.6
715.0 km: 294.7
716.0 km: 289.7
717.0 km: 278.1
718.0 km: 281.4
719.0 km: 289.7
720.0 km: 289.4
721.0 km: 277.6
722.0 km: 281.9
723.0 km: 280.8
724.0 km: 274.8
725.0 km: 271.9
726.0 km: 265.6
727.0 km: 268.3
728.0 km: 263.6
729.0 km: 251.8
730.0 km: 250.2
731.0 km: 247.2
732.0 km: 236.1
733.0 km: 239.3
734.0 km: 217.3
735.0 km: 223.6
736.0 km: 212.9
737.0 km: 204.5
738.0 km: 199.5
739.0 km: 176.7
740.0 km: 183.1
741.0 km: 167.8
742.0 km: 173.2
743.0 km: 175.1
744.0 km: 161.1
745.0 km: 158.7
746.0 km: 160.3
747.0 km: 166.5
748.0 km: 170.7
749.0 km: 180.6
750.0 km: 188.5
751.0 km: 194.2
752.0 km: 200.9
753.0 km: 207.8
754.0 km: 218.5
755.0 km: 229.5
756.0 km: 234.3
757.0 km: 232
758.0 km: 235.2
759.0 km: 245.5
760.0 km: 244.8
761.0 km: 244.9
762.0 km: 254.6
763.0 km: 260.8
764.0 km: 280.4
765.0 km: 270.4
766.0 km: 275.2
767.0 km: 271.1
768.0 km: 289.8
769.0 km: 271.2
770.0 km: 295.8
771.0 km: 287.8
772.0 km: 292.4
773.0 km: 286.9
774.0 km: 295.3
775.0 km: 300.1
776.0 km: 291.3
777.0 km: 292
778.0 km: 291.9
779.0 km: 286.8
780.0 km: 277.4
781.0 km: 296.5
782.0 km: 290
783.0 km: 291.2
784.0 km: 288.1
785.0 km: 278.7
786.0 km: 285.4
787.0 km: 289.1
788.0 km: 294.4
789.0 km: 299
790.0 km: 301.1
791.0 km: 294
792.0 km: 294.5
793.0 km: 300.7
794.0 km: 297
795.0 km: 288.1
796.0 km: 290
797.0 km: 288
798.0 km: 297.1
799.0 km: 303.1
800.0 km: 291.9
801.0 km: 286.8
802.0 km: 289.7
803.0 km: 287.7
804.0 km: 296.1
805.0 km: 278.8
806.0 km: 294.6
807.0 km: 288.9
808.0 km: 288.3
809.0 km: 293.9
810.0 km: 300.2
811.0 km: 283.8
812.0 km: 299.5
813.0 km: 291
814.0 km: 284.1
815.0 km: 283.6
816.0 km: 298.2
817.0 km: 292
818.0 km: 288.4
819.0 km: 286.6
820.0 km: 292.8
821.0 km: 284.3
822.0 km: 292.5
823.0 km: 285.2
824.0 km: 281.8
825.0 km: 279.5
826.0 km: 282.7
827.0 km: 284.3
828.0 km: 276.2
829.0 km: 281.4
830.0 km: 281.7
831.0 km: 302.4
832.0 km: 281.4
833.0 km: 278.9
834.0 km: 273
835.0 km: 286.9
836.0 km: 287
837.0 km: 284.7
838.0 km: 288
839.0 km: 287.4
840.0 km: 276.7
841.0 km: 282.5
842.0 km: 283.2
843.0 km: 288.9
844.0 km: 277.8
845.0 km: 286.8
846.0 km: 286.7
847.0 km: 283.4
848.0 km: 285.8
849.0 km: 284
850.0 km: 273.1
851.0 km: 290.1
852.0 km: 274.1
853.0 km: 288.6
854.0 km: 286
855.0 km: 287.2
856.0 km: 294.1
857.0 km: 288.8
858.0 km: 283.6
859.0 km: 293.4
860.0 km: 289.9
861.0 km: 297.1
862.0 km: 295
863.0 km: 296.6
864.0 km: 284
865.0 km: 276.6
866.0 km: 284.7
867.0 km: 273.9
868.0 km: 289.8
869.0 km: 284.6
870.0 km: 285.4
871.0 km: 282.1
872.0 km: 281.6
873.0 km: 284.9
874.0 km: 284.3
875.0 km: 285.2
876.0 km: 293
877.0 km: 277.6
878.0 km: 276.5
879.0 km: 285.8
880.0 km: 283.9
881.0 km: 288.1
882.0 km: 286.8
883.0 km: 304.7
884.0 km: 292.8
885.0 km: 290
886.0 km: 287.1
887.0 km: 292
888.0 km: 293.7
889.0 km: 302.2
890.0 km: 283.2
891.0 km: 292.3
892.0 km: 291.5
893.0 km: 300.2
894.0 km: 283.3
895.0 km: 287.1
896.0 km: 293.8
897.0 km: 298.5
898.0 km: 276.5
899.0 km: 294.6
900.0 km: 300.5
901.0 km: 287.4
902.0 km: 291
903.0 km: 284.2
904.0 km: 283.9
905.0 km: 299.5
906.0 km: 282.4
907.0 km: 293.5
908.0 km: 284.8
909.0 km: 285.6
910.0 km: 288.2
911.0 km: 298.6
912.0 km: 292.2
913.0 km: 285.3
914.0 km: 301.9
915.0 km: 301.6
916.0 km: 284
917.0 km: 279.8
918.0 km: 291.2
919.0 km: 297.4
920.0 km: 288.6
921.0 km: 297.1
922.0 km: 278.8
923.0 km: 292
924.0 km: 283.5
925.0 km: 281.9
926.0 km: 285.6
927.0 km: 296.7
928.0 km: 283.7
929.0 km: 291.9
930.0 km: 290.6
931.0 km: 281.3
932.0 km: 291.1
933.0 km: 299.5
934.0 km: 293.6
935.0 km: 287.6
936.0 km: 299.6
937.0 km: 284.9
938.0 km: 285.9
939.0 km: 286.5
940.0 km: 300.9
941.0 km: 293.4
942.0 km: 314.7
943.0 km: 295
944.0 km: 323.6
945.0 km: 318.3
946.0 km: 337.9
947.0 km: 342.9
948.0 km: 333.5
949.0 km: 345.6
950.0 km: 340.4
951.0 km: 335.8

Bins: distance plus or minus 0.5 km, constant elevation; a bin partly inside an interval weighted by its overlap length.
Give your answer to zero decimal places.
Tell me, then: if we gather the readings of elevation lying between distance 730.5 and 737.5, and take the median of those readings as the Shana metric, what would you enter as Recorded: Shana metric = 224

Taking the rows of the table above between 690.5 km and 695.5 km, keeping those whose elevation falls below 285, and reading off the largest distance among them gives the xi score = 692.0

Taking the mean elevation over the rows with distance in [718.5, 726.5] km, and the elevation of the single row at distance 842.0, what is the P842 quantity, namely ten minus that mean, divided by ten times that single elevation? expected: -0.0950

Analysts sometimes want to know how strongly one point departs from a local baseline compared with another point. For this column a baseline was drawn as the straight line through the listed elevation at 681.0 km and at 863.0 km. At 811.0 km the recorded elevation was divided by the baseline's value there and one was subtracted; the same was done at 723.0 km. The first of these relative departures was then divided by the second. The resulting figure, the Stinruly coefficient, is 1.0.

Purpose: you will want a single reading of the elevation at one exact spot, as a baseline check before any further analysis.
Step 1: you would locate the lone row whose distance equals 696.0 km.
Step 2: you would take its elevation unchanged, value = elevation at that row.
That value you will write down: 281.6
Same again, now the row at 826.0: 282.7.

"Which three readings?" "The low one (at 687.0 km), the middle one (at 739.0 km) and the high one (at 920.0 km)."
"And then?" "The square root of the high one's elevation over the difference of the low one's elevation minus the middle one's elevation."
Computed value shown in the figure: 1.7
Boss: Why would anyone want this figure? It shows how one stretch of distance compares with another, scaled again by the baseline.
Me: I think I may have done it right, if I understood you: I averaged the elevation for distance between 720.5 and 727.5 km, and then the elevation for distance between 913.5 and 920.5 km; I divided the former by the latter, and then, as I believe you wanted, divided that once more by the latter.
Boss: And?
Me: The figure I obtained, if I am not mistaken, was 0.0032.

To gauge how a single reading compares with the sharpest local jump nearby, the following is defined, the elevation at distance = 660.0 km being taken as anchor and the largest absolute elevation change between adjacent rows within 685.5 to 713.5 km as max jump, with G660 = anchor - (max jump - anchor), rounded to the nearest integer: 528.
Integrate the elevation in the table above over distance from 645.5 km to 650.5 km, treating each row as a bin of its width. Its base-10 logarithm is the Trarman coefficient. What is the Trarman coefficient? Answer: 3.15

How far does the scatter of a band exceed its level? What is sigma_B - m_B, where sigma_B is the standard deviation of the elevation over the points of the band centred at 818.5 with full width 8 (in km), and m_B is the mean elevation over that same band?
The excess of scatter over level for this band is -285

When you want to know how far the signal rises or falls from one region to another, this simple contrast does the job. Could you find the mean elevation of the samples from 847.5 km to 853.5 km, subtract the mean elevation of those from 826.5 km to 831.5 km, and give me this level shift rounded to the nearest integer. -3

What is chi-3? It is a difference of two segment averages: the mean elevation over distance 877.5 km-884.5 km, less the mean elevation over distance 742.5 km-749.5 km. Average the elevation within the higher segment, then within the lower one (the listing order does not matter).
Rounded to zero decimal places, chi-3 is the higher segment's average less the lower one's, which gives 121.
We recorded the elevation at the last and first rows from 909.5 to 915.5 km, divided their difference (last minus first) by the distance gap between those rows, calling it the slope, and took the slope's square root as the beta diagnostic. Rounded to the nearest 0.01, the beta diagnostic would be 1.64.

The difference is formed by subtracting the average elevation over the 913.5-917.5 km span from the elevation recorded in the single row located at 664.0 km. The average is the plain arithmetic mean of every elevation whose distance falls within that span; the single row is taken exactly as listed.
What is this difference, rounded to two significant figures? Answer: -11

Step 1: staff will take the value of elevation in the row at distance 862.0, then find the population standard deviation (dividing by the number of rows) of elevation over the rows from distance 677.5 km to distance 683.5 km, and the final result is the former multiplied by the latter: 1121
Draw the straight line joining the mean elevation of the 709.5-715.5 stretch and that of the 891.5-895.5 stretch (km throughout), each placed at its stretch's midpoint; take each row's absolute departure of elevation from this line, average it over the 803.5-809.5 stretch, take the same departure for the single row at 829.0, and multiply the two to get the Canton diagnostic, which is 38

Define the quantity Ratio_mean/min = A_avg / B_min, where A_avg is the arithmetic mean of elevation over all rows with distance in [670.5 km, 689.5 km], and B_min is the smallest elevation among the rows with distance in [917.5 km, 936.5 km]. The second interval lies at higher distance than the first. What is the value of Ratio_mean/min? 1.02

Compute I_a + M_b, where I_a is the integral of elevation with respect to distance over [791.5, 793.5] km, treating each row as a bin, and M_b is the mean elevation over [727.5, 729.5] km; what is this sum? 853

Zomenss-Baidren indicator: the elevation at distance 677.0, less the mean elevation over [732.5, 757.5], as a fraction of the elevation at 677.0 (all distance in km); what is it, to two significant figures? 0.34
